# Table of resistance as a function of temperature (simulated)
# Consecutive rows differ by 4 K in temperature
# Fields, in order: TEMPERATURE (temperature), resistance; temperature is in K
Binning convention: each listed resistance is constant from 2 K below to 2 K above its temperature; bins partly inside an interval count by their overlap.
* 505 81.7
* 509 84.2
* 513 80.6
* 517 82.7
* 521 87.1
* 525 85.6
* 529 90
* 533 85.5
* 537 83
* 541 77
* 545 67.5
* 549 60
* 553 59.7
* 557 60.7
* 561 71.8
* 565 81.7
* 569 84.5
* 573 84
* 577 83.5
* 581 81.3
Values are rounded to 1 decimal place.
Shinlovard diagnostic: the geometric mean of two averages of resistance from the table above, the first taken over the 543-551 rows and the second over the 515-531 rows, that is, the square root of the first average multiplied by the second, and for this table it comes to 74.2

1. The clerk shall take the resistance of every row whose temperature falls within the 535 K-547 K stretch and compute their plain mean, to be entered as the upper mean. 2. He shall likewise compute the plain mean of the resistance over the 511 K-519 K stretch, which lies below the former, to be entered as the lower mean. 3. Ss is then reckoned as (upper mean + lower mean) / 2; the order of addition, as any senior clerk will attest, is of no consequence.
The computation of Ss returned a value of 78.7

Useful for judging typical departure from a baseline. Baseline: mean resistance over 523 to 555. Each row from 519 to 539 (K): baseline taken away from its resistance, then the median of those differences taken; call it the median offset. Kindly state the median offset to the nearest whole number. 10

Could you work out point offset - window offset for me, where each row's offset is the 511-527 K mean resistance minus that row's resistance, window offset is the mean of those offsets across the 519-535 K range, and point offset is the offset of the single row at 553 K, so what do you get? 27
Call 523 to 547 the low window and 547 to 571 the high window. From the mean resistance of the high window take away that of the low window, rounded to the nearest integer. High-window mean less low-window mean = -12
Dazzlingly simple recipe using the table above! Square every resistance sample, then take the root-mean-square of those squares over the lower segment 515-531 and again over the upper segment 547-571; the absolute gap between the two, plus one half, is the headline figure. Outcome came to 2292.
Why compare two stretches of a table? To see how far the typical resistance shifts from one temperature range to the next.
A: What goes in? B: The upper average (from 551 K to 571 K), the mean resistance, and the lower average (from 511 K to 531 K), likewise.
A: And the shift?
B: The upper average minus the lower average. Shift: -14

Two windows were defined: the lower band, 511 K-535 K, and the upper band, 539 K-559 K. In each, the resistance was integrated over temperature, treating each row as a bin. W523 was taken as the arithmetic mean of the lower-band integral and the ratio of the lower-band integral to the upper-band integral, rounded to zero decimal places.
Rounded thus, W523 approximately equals 1024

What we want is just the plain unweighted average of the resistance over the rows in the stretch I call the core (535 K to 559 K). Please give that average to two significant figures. 68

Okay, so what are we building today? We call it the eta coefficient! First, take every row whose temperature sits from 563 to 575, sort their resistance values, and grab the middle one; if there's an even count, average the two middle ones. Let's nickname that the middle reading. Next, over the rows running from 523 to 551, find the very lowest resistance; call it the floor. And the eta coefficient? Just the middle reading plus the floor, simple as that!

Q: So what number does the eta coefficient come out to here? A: 144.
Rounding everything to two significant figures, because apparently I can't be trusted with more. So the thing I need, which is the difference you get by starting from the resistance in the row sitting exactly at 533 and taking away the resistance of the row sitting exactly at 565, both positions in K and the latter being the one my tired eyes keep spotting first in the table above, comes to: 3.8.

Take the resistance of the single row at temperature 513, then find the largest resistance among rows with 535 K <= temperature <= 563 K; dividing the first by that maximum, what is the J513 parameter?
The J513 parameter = 0.97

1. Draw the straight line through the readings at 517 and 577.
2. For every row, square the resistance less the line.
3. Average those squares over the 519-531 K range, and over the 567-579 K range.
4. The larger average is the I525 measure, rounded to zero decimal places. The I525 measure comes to 26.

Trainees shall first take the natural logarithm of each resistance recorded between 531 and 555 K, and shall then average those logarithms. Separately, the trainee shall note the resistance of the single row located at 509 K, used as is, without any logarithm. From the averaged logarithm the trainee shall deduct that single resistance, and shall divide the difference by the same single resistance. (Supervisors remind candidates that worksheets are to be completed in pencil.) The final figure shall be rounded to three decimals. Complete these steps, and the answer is -0.949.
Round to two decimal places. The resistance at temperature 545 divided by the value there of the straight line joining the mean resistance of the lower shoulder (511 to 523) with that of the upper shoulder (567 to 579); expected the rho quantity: 0.81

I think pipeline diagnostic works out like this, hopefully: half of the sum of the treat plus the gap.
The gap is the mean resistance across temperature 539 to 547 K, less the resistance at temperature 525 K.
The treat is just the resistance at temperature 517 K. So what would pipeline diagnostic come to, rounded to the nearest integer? 35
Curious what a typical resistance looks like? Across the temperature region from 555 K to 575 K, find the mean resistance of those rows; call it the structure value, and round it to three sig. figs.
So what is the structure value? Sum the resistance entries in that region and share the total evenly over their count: 76.5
